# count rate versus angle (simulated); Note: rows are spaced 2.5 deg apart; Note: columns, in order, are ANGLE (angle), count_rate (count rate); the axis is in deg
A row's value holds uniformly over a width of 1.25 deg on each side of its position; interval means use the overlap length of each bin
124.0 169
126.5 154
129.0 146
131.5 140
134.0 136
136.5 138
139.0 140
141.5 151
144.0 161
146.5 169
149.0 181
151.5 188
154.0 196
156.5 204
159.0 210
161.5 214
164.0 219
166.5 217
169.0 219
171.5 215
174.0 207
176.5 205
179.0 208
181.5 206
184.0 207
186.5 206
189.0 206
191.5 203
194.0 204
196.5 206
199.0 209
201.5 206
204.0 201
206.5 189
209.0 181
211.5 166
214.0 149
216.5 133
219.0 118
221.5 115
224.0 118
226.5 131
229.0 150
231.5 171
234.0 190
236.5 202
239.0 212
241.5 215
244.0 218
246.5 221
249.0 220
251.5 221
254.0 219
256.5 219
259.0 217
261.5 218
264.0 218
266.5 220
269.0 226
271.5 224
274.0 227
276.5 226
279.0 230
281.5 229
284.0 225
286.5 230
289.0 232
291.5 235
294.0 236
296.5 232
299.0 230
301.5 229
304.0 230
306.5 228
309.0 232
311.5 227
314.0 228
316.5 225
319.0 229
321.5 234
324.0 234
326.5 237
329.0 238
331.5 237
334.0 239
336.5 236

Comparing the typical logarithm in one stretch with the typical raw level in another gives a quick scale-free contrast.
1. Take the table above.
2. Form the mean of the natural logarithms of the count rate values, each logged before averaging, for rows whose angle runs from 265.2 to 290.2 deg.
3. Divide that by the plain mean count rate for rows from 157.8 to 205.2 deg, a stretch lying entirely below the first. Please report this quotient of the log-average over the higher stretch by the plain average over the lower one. 0.0260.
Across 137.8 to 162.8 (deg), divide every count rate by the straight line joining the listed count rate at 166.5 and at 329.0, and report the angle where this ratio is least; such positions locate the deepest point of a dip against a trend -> 139.0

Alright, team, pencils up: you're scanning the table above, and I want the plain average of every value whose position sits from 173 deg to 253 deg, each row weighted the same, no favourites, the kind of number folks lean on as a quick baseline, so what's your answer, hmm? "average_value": 187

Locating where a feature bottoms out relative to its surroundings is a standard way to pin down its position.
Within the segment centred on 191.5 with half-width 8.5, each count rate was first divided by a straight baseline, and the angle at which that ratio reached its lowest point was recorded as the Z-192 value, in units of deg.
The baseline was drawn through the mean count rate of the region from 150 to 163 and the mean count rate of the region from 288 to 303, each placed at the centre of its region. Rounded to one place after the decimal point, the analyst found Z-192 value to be 191.5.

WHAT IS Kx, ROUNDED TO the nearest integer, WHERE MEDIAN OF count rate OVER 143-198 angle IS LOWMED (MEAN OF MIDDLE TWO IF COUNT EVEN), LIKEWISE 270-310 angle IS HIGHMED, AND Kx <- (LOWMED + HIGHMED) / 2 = 218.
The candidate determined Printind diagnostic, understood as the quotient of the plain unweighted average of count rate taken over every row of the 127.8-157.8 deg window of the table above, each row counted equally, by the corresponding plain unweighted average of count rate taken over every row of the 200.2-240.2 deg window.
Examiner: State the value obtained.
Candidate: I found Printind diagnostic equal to 0.99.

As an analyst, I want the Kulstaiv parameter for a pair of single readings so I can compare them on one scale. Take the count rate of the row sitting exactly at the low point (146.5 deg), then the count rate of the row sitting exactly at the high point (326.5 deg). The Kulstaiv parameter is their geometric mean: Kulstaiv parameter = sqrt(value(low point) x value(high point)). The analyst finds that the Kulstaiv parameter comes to 200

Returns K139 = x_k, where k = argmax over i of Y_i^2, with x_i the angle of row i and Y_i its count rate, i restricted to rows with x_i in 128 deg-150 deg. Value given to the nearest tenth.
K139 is 149.0 deg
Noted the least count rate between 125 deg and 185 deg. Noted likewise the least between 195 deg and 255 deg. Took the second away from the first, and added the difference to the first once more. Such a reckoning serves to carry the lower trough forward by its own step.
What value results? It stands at 157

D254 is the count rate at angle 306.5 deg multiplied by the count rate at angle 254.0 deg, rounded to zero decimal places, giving 49932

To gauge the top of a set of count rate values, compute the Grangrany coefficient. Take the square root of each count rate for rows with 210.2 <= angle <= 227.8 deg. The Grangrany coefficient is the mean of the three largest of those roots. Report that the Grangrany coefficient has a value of 12.2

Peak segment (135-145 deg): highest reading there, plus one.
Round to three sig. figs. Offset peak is 162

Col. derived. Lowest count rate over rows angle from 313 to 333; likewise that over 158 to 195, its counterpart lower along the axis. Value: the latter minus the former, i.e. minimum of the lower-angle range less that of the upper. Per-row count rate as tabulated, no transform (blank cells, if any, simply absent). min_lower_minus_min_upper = -22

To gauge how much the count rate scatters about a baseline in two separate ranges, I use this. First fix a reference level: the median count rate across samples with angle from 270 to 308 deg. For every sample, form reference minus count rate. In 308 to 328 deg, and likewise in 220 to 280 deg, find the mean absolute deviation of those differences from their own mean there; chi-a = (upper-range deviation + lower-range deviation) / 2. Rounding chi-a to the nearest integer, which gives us 16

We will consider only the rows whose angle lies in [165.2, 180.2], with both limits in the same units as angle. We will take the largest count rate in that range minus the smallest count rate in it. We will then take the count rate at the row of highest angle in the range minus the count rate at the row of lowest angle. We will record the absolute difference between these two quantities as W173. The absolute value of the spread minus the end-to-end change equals 23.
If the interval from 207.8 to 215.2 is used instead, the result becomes 64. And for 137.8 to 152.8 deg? 0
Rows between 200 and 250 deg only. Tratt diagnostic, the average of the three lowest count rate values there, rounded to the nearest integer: 117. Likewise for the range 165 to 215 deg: 165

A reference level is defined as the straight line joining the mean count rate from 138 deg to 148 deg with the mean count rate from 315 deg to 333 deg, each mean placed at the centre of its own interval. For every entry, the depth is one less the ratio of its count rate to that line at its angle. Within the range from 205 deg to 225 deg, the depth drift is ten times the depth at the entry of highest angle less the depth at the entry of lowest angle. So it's 4.1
